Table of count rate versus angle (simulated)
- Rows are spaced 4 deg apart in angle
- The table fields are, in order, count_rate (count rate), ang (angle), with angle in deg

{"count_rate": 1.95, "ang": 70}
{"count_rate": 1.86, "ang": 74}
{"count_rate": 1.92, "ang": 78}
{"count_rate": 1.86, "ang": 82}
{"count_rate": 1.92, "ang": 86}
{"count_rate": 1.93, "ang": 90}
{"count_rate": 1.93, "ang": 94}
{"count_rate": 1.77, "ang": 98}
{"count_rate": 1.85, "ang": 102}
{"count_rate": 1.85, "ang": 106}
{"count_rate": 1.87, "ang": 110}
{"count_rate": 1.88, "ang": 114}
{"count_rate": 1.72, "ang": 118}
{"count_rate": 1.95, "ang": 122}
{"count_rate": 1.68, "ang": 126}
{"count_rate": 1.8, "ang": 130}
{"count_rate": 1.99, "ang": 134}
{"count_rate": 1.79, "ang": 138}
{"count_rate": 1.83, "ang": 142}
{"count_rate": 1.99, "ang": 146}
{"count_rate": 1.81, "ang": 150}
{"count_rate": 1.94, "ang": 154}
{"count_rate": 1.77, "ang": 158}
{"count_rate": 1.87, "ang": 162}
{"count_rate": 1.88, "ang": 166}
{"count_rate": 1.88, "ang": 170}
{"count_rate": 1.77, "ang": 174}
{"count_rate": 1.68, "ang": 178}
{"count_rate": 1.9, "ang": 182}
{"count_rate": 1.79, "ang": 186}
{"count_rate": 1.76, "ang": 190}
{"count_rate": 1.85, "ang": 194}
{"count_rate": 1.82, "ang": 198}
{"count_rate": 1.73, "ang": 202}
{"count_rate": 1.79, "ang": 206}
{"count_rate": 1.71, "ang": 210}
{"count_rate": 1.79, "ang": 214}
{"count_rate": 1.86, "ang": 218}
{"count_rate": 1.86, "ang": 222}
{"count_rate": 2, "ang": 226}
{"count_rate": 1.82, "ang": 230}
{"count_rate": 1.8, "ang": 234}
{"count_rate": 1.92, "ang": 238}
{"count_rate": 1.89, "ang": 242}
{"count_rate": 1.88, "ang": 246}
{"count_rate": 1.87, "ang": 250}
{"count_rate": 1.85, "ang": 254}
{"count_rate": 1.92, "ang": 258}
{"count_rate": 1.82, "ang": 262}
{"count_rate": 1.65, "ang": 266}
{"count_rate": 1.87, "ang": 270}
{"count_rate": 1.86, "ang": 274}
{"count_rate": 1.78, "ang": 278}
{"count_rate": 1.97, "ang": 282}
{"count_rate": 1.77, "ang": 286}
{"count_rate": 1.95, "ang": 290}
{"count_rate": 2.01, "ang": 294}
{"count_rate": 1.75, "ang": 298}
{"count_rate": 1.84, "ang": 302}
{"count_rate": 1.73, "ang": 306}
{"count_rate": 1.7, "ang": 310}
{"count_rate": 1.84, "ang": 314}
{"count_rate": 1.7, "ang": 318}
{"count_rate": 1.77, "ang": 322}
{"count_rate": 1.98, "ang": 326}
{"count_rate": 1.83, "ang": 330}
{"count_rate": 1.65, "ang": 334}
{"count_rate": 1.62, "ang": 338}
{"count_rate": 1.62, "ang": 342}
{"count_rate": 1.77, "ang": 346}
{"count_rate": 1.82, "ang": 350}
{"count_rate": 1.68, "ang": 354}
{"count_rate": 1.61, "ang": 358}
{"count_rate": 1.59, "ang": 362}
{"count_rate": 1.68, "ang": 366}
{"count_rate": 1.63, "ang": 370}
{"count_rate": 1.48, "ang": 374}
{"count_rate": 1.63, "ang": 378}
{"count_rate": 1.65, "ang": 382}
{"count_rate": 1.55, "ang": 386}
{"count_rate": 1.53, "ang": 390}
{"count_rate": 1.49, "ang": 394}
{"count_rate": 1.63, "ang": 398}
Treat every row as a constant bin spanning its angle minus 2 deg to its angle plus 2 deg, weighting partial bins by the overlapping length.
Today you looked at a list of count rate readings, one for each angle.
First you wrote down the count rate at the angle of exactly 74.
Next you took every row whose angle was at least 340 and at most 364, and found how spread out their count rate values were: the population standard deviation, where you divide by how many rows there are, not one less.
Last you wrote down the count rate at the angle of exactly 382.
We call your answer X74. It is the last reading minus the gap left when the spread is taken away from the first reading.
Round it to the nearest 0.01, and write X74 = -0.12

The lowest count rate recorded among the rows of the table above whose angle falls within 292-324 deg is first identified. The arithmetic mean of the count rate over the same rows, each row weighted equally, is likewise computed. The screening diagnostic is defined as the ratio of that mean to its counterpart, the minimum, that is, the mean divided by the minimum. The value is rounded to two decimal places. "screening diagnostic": 1.05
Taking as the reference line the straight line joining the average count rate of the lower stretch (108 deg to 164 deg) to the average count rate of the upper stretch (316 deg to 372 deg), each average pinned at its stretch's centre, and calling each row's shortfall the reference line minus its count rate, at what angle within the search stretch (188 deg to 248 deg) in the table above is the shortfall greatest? 210 deg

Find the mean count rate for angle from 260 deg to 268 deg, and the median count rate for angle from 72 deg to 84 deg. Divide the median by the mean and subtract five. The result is -3.93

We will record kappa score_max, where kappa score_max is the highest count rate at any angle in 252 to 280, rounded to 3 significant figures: 1.92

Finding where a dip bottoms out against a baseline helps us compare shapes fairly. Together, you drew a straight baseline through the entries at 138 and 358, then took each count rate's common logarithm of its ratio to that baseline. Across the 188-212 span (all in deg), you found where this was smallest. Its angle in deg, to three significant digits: 210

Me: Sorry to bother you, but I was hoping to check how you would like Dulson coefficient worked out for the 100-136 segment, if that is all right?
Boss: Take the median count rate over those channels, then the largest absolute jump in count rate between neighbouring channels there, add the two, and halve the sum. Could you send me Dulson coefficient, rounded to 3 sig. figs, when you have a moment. 1.06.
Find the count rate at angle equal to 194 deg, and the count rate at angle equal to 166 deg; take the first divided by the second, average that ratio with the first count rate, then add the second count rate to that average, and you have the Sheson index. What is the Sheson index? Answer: 3.30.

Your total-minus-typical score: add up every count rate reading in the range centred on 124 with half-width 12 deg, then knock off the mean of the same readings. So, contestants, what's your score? 9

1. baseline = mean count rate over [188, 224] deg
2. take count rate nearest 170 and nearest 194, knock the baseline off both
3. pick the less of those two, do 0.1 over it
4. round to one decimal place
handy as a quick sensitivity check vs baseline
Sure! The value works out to 1.9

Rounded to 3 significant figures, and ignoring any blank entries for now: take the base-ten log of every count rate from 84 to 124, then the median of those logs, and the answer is 0.273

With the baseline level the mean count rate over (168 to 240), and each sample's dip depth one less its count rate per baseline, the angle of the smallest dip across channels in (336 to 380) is 350 deg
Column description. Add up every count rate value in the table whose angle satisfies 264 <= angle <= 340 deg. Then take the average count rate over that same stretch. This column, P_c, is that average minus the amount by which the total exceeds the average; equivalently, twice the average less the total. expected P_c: -30.7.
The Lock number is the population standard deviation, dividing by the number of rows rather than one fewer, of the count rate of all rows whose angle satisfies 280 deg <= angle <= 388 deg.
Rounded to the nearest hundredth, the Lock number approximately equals 0.13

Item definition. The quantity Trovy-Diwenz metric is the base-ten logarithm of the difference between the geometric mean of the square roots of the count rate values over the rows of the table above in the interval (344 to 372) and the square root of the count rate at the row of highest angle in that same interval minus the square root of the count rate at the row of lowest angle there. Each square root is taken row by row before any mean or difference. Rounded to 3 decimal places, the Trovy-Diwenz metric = 0.130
